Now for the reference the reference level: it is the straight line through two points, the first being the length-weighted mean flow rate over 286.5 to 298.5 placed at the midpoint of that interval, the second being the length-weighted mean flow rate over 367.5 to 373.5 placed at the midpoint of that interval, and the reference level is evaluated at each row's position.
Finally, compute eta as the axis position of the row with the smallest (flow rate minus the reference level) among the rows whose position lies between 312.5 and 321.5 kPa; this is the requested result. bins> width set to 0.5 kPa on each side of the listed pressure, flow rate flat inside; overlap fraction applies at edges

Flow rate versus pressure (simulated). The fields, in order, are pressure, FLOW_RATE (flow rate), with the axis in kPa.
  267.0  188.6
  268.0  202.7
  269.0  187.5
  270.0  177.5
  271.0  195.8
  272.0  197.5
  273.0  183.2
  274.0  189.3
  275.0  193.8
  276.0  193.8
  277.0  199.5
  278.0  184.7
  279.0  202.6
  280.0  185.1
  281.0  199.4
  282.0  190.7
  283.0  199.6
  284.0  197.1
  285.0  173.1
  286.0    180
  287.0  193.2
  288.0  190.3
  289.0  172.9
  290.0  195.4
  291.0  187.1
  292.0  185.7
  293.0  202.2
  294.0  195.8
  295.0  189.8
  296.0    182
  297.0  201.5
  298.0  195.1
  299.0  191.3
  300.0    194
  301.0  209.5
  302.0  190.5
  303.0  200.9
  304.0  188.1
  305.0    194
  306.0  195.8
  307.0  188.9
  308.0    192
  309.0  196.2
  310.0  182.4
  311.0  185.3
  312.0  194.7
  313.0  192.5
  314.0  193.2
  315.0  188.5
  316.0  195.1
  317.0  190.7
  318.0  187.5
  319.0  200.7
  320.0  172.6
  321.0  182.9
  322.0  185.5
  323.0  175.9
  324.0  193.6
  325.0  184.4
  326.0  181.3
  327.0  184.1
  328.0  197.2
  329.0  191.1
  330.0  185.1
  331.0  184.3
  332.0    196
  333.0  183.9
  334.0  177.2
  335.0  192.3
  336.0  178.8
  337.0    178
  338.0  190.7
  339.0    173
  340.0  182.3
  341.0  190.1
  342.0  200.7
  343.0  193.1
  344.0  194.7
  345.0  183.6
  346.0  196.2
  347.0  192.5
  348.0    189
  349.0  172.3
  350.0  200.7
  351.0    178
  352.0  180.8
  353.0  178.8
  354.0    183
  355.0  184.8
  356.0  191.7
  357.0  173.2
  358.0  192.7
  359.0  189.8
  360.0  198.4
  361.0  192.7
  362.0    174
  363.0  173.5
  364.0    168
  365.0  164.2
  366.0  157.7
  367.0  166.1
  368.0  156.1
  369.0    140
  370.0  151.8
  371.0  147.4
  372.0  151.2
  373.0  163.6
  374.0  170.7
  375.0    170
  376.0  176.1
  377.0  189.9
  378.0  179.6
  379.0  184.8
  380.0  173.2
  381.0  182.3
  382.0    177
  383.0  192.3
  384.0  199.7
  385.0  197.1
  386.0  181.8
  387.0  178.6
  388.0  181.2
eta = 320.0 kPa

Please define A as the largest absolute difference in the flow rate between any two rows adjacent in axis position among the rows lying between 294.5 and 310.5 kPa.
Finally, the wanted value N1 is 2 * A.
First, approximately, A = 19.5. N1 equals 39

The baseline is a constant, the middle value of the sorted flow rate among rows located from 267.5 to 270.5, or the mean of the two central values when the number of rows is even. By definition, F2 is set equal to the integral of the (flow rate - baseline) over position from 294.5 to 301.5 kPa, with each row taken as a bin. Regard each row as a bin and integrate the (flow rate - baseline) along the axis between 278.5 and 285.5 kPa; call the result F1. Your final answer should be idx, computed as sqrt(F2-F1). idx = 4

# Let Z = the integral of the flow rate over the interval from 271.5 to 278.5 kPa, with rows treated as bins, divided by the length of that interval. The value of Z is 192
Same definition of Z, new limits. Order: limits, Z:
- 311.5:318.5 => 192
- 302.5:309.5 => 194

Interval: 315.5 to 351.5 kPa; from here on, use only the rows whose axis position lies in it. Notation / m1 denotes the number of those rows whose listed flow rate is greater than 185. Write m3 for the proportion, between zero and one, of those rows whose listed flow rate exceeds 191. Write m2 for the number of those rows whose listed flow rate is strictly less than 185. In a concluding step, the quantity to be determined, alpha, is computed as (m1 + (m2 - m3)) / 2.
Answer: 18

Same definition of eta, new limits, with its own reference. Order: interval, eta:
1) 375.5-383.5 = 380.0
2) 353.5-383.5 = 369.0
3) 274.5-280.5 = 278.0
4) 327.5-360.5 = 339.0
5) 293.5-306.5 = 296.0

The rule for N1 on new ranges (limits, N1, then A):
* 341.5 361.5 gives 57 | 28.4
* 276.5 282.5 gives 36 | 17.9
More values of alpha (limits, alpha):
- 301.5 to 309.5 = 4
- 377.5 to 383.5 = 3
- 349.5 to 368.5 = 9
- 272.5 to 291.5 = 9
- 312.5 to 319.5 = 3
